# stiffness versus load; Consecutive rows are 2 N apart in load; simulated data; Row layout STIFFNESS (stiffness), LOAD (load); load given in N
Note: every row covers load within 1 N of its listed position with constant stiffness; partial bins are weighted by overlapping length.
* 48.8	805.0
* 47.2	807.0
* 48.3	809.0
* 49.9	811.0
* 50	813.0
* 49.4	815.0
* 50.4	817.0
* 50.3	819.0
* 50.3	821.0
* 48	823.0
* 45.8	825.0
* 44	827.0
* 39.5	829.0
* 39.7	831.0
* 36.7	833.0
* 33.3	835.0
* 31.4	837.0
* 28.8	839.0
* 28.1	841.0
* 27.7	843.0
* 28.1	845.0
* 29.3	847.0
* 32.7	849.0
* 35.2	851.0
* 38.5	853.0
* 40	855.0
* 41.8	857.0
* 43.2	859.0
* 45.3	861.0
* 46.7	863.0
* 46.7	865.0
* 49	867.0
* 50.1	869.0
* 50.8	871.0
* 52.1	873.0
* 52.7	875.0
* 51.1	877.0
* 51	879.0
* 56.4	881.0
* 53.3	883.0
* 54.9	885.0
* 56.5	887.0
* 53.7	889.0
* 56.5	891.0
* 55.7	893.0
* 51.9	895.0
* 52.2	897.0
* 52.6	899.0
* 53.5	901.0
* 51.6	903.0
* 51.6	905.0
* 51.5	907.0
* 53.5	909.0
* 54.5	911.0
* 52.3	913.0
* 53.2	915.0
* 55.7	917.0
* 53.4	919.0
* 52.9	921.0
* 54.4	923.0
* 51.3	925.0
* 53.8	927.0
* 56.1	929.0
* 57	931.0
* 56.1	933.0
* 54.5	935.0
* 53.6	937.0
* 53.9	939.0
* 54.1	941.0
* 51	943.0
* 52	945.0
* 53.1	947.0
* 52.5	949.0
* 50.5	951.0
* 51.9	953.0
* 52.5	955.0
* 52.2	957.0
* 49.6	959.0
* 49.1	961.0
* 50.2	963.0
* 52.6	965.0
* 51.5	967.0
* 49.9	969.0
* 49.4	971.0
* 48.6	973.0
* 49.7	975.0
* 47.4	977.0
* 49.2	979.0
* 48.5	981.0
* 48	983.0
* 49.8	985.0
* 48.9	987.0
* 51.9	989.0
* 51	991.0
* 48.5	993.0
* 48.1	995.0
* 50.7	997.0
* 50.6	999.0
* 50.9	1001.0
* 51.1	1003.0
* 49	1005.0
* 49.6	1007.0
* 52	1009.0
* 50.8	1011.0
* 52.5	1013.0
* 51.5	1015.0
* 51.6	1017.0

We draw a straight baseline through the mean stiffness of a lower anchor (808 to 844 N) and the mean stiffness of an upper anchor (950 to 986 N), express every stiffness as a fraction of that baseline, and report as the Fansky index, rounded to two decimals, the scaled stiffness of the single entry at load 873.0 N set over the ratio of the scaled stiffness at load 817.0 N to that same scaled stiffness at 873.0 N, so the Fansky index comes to 1.12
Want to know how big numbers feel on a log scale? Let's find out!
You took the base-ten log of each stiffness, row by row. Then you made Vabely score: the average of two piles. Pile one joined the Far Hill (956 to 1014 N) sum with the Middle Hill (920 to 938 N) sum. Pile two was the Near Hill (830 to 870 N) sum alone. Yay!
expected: 48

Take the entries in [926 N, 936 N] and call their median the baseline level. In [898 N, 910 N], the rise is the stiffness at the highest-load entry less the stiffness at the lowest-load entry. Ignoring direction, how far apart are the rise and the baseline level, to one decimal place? 55.2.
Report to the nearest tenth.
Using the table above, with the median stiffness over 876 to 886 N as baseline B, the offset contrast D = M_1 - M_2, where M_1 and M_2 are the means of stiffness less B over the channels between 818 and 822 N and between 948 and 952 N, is -1.2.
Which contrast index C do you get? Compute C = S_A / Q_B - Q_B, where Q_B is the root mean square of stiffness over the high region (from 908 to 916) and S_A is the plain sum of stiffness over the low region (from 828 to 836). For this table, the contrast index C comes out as -50.6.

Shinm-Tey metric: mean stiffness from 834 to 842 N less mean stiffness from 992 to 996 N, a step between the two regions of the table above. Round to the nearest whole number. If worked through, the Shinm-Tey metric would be -18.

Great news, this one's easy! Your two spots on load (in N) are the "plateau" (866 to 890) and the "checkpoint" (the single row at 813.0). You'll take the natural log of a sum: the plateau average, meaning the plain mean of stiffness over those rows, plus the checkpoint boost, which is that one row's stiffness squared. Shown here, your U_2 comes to 7.84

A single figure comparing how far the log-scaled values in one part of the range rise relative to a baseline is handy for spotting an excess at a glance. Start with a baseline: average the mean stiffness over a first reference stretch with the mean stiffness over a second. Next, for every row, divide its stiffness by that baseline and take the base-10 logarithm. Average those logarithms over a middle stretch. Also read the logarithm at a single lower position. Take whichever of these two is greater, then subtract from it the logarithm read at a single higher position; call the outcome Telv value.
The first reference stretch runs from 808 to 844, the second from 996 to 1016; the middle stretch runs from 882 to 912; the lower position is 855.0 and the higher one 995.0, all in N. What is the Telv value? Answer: 0.047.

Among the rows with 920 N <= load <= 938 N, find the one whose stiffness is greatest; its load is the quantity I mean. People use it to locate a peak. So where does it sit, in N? 931.0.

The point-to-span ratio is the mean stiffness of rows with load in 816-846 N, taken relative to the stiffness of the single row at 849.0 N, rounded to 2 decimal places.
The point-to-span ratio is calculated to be 1.19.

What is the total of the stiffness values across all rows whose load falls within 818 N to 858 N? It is 749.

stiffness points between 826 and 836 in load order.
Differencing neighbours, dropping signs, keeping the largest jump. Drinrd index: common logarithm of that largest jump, 0.65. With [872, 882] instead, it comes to 0.73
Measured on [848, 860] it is 0.52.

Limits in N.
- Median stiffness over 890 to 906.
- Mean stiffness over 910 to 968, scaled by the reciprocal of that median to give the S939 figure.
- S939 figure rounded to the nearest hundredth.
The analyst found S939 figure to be 1.01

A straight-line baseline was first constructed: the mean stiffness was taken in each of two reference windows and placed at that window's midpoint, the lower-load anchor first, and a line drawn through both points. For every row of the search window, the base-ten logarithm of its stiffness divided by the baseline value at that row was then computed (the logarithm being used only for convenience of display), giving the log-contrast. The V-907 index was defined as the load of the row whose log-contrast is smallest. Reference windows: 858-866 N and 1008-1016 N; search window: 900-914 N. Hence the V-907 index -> 907.0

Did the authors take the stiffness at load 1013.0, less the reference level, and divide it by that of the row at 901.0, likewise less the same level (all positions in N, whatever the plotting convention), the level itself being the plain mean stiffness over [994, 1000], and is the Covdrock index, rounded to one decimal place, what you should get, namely 0.7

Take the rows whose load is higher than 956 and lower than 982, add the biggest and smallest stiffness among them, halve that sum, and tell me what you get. 50.0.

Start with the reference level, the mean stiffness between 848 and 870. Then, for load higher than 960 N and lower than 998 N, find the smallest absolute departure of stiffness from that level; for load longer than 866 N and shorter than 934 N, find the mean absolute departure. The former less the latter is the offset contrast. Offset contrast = -6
